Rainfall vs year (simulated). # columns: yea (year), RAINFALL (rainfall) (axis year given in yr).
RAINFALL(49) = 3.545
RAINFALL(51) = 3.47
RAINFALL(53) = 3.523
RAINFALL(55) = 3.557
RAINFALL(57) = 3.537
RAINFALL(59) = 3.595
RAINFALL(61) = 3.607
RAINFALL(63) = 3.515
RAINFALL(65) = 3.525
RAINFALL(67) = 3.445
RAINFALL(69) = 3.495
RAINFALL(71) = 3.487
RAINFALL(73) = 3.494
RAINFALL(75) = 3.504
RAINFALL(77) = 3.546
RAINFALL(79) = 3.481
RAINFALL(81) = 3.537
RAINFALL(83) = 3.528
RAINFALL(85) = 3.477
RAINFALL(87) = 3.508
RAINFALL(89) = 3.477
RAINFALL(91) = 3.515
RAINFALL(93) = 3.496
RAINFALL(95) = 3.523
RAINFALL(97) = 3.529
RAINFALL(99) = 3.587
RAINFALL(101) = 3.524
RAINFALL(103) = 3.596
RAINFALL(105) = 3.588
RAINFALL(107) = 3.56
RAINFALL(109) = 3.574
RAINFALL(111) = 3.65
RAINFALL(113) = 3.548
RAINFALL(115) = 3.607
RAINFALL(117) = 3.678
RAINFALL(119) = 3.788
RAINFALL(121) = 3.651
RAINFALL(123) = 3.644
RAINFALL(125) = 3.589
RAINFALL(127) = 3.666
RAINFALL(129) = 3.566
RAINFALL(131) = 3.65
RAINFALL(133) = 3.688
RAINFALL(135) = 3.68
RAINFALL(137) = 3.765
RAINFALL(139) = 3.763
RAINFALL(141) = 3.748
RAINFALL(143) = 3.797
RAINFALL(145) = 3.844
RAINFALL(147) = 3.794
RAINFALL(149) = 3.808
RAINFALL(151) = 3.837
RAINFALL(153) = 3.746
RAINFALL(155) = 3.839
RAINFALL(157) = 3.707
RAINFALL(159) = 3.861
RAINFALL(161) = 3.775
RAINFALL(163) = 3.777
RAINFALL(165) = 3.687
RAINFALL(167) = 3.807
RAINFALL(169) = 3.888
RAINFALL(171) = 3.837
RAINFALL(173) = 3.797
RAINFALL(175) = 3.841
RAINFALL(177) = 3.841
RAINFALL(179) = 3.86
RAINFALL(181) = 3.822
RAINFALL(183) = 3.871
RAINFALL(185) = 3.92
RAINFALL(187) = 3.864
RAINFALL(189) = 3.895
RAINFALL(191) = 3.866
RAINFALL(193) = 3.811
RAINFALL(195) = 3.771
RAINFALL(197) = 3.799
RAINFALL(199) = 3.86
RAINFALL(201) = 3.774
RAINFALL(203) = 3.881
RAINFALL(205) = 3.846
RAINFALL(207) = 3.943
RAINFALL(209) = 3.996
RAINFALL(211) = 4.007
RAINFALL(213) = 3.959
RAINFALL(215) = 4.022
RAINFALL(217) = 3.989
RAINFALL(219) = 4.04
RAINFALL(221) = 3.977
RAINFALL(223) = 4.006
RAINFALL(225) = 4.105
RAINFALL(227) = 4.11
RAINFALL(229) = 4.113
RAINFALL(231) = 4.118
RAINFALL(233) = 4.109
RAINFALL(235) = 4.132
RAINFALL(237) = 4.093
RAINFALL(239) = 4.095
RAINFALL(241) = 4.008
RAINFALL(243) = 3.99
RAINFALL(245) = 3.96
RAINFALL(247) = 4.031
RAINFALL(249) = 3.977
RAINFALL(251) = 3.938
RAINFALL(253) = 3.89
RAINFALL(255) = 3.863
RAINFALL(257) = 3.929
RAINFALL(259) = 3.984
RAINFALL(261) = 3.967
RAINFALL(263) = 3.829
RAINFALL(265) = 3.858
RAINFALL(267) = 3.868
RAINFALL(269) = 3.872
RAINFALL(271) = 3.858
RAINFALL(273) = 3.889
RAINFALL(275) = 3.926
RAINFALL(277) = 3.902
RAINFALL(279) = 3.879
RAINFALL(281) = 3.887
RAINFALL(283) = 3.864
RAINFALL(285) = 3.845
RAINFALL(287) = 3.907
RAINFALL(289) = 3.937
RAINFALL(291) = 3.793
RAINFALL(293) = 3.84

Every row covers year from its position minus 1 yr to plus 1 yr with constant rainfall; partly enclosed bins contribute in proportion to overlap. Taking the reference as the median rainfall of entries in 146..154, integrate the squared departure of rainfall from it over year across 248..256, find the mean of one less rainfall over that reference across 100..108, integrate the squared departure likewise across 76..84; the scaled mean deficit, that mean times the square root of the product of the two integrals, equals 0.017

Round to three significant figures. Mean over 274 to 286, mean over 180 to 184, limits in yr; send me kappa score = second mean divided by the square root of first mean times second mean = 0.995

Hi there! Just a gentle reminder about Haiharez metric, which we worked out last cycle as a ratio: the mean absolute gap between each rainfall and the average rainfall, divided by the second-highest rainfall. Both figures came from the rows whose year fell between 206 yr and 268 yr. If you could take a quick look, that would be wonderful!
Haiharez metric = 0.0162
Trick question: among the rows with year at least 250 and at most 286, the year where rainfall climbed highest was 259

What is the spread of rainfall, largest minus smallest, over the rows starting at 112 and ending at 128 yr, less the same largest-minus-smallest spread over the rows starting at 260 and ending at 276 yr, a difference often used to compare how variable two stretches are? 0.10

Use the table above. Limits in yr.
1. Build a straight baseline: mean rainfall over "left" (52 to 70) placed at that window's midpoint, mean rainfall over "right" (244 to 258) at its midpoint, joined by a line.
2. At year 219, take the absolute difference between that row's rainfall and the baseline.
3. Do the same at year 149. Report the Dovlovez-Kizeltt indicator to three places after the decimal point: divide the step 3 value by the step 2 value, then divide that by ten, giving 0.051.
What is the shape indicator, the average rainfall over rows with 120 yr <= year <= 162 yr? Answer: 3.73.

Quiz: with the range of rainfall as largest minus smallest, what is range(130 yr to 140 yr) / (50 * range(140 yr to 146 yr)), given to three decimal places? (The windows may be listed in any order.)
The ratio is 0.024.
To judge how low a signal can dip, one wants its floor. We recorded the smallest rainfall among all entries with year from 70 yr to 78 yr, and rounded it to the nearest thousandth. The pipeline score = 3.487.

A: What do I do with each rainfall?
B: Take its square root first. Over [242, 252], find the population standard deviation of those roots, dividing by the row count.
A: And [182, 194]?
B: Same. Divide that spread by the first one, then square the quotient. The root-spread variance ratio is 1.2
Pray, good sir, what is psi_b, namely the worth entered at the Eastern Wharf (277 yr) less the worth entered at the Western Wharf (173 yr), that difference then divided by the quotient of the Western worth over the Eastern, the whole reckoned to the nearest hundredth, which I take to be 0.11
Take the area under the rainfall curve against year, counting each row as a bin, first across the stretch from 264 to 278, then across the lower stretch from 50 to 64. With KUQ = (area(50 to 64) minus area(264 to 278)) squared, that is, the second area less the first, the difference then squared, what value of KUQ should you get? 22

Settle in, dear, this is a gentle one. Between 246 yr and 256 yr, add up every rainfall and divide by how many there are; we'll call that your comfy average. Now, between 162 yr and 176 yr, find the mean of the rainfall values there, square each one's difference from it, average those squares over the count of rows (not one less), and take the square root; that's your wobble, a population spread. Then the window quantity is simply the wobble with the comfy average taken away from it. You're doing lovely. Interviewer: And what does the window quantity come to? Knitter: -3.88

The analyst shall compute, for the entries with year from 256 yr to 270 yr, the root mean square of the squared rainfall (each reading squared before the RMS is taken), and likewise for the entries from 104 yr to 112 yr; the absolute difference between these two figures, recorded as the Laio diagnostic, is 2.31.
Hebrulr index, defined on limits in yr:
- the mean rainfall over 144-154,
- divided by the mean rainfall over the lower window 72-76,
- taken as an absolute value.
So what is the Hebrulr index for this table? 1.09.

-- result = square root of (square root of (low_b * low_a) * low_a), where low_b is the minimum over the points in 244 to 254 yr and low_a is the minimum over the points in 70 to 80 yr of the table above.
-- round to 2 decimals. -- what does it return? 3.58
